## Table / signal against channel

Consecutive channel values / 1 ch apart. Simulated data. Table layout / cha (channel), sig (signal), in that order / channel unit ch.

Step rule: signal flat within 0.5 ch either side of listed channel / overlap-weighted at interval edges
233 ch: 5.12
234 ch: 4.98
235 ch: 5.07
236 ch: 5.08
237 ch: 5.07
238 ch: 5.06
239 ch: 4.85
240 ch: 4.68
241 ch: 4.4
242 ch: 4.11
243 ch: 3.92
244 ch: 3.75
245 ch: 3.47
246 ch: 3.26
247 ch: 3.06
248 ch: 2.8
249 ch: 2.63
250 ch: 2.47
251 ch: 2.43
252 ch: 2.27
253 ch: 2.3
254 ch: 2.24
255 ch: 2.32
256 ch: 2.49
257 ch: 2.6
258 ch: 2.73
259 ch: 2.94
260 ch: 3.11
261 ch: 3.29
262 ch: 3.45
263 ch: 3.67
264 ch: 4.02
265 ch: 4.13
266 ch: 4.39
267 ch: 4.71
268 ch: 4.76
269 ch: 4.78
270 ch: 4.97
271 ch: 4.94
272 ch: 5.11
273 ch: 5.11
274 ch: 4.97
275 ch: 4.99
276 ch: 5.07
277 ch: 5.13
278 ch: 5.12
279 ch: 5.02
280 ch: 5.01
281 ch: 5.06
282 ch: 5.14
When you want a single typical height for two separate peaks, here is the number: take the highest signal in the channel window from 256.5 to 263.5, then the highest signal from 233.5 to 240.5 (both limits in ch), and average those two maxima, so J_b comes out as 4.4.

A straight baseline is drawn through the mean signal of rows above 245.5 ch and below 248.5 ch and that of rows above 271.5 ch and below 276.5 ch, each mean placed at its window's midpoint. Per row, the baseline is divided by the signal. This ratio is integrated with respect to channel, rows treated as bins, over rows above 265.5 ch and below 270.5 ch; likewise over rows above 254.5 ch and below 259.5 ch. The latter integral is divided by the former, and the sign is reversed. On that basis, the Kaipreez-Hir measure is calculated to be -1.5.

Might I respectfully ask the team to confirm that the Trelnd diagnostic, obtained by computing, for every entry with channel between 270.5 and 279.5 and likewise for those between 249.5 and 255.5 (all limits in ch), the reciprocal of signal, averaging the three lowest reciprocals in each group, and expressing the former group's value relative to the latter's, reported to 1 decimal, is 0.5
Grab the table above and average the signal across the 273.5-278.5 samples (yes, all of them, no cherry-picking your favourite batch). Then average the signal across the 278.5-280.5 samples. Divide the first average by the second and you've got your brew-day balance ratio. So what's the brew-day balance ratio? 1.0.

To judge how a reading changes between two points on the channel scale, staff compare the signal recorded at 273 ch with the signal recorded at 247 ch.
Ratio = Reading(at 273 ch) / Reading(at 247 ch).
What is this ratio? 1.7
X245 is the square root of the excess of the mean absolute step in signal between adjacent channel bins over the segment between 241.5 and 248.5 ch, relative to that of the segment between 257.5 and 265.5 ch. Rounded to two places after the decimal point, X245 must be 0.14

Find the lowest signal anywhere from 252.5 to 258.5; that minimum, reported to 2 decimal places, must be 2.24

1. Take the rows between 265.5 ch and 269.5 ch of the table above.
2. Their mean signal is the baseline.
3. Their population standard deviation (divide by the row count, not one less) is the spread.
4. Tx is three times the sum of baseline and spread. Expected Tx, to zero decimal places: 14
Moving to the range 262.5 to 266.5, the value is 13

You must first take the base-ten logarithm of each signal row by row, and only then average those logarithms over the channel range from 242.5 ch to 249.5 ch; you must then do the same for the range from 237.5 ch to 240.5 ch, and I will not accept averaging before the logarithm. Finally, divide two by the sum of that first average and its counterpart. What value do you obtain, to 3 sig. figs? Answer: 1.67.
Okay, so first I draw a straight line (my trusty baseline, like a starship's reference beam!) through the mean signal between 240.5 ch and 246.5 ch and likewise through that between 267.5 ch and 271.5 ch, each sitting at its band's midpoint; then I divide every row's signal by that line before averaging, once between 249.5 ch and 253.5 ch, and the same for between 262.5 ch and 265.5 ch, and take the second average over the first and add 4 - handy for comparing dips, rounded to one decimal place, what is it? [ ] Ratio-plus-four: 5.5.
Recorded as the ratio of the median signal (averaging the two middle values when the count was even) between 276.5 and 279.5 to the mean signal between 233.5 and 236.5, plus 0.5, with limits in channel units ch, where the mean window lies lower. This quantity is 1.5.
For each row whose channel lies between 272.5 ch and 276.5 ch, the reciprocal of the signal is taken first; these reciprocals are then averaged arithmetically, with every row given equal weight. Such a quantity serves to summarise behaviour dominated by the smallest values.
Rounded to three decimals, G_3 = 0.199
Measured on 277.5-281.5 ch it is 0.198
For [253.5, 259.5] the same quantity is 0.395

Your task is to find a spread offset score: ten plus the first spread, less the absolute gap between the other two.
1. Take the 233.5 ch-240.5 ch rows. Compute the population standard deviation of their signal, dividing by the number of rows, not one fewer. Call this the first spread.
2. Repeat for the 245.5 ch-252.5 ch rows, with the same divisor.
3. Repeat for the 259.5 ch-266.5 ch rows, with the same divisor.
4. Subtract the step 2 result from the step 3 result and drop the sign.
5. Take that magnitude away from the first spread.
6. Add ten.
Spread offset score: 10.0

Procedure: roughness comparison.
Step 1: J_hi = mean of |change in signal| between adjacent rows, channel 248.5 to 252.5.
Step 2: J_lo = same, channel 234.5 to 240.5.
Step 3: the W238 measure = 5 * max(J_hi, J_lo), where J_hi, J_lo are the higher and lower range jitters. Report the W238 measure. 0.6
